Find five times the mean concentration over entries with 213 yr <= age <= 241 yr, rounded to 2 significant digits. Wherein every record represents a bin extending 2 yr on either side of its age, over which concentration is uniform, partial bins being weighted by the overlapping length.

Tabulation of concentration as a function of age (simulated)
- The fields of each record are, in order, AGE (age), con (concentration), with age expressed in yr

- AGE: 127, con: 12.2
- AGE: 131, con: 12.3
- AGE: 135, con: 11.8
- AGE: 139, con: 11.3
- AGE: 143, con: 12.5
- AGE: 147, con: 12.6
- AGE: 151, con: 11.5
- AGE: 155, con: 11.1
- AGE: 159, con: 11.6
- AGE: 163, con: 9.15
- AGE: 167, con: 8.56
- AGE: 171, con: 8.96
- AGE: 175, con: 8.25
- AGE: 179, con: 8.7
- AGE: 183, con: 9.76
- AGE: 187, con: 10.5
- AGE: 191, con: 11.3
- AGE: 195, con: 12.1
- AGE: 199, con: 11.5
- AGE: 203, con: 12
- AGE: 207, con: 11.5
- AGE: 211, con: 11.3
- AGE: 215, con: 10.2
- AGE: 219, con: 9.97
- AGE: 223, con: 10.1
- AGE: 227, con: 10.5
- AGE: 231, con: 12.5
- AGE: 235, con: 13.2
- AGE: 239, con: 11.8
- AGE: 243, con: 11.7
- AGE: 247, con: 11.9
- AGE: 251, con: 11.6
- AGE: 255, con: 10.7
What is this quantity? 56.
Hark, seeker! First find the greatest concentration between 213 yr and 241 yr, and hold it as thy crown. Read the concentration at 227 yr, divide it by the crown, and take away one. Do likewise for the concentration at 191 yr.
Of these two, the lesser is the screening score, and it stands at -0.20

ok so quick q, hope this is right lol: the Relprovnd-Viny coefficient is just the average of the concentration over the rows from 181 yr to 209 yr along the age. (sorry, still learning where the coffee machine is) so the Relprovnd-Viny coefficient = 11.2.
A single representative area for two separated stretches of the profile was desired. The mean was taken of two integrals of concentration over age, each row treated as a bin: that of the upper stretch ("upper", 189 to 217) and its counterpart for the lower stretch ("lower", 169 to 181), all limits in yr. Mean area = 212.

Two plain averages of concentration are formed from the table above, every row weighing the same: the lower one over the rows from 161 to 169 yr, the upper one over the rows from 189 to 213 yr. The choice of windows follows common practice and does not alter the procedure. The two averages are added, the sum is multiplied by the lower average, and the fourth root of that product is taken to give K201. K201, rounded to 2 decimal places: 3.67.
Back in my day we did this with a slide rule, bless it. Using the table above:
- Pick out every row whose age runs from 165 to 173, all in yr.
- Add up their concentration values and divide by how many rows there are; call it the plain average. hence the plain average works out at 8.8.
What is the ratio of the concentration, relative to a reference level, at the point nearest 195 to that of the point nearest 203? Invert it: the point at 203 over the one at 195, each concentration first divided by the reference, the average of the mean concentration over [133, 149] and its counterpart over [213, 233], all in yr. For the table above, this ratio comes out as 0.99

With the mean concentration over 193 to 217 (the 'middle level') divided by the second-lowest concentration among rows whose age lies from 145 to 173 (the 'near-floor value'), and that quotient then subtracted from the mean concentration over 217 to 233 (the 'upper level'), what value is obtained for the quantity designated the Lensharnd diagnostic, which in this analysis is 9.5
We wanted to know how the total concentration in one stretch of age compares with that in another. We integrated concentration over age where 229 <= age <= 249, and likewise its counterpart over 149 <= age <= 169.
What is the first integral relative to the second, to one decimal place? 1.2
